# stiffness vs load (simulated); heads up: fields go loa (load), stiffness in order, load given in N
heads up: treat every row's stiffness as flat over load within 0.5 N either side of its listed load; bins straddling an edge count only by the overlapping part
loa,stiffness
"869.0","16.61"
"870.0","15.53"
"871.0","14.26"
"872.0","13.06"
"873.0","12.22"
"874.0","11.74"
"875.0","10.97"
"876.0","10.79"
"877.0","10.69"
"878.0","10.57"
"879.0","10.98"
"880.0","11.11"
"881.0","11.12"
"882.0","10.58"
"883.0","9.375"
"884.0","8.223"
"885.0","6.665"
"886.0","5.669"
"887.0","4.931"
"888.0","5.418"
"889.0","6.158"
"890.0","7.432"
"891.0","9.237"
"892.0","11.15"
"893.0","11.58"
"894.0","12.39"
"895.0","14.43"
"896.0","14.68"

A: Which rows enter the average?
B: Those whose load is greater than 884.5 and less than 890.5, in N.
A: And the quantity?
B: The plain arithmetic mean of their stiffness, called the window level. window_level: 6.0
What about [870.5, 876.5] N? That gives 12.2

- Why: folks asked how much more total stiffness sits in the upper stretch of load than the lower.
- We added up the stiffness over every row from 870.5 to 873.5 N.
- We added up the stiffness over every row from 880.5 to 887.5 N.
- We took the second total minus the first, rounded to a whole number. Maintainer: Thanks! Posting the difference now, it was 17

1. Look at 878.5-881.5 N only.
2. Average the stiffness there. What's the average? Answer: 11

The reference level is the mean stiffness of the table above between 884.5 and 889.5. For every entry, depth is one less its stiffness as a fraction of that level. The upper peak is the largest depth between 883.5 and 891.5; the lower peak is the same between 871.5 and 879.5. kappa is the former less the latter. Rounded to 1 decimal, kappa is 1.0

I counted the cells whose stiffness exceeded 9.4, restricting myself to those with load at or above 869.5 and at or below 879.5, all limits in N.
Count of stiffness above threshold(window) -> 10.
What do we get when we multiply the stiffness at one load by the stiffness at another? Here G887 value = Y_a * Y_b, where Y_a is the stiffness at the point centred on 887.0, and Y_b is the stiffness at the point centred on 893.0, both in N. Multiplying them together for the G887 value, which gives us 57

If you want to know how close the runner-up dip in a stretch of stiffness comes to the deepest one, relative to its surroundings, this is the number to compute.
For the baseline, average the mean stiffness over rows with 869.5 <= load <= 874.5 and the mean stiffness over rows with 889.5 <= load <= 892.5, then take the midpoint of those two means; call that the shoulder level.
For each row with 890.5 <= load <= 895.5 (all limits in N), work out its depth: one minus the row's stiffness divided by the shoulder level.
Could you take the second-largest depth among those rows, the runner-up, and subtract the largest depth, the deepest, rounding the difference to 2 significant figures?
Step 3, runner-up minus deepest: -0.17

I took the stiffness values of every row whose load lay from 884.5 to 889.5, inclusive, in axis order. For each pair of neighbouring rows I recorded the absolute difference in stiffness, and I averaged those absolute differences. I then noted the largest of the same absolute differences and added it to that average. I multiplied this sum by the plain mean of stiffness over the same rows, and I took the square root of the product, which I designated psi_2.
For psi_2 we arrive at 3.2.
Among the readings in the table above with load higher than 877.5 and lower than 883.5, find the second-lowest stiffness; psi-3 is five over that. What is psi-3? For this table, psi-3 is 0.47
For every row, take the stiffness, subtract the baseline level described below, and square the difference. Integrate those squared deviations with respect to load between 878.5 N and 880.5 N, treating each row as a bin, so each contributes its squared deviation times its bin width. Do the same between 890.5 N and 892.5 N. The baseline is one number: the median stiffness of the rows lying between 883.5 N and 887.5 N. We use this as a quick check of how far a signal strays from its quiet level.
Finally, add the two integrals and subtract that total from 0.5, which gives -81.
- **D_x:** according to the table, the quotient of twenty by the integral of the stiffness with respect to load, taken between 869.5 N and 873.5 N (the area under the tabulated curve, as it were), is 0.36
